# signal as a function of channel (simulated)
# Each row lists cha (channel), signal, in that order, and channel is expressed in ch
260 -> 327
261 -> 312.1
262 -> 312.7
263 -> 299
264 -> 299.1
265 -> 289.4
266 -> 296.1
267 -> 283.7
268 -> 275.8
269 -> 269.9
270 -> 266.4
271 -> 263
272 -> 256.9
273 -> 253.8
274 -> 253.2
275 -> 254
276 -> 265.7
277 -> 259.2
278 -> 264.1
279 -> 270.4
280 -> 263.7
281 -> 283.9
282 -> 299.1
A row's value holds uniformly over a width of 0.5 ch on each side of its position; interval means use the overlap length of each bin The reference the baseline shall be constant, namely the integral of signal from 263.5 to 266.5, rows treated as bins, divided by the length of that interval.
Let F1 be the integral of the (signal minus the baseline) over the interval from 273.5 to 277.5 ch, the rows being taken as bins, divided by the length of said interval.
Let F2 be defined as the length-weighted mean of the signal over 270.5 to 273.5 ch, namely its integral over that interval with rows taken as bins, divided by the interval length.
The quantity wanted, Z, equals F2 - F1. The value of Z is 295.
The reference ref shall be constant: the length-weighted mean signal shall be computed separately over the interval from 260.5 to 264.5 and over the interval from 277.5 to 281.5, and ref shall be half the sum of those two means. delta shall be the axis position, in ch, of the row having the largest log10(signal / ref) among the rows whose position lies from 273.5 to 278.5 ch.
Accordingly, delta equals 276 ch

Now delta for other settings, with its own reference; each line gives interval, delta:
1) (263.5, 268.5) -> 264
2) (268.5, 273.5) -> 269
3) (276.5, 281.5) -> 281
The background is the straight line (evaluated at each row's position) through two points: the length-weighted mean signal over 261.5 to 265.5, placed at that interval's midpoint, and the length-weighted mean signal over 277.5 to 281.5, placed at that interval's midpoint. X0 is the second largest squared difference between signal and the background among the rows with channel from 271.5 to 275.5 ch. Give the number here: 755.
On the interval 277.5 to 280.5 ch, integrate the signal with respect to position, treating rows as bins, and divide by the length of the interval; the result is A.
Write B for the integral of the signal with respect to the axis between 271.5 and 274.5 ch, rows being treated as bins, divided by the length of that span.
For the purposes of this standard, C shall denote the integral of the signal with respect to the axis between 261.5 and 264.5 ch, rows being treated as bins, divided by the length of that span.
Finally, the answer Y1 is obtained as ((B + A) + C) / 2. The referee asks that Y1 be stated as 412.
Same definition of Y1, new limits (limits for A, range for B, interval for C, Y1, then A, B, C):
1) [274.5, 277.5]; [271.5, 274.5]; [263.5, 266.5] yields 405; 260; 255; 295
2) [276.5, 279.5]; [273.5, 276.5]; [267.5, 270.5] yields 396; 265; 258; 271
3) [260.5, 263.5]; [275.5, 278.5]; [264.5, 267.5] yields 430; 308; 263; 290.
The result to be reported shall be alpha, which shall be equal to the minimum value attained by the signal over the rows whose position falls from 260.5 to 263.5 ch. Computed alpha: 299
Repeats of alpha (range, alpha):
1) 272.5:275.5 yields 253.2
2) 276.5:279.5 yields 259.2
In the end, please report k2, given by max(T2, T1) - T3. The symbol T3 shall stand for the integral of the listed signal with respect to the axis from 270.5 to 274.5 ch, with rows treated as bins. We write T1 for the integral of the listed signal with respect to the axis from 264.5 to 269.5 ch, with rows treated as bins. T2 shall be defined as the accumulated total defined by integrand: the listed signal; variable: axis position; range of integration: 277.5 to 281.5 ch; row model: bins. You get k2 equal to 388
